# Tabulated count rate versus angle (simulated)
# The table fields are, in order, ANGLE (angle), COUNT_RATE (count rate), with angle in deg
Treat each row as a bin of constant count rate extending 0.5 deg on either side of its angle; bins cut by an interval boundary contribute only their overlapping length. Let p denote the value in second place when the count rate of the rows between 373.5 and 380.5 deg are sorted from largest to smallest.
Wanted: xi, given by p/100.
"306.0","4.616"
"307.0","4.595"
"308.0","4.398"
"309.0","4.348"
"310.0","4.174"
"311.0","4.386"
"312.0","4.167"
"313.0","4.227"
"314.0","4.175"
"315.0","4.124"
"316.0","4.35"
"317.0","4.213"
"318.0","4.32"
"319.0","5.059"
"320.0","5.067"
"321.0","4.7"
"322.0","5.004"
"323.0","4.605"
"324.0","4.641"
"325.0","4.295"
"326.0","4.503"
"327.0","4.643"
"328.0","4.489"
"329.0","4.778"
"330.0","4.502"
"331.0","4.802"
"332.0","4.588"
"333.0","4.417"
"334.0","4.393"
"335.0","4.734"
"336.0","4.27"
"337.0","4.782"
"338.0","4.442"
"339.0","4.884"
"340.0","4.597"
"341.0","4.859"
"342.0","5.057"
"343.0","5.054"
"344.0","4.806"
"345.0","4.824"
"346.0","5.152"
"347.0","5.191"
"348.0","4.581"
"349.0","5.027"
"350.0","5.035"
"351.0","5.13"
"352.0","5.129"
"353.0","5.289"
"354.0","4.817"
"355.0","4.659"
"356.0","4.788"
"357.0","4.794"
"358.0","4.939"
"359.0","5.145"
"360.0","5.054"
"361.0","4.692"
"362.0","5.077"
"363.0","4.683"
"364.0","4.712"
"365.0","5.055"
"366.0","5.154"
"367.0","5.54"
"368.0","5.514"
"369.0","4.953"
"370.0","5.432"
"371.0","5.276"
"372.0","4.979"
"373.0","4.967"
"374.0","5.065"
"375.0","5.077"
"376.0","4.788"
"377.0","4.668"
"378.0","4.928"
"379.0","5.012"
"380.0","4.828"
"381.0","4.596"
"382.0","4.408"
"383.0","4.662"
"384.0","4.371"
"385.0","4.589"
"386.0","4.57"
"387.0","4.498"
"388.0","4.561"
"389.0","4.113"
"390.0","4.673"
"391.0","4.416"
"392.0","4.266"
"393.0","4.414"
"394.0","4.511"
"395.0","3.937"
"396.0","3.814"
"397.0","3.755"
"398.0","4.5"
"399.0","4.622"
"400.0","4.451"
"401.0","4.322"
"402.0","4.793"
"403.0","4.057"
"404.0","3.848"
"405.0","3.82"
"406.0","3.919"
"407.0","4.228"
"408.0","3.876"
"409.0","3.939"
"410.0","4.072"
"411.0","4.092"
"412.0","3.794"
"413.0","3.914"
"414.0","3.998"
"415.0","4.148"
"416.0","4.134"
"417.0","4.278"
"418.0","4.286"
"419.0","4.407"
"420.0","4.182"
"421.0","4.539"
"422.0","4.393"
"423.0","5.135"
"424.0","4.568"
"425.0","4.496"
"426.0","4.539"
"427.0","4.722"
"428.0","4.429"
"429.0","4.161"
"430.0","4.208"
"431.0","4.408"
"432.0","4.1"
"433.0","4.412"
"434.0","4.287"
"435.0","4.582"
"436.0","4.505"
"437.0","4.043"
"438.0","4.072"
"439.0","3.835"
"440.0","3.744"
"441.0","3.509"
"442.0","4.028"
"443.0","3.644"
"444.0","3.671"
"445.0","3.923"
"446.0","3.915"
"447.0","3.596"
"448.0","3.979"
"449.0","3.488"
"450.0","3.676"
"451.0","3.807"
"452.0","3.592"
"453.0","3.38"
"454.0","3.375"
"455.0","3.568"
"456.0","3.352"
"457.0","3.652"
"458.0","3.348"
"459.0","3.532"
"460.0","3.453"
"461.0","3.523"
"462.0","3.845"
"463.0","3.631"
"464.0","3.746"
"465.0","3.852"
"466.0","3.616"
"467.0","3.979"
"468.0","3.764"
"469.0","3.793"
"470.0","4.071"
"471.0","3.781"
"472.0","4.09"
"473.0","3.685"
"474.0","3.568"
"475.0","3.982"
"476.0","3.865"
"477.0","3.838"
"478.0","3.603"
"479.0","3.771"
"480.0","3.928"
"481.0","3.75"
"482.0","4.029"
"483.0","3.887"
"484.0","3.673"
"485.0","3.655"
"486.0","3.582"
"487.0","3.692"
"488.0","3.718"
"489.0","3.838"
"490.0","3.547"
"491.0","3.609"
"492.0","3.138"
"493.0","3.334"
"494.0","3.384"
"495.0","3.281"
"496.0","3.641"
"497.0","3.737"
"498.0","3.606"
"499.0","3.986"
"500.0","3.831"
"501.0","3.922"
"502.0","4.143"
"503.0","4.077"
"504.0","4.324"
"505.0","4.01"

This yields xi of 0.051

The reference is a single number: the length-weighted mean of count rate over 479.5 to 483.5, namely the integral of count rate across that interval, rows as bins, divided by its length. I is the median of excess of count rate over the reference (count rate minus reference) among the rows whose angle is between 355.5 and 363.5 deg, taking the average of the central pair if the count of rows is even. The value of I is 1.0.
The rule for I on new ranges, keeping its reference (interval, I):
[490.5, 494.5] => -0.5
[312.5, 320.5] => 0.4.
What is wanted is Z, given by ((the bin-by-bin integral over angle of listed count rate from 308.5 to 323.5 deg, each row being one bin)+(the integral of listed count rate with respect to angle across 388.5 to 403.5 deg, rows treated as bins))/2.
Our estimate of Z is 66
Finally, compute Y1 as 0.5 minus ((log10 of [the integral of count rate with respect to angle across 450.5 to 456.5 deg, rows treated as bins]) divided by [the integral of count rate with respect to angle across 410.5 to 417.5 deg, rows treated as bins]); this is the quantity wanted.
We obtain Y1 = 0.453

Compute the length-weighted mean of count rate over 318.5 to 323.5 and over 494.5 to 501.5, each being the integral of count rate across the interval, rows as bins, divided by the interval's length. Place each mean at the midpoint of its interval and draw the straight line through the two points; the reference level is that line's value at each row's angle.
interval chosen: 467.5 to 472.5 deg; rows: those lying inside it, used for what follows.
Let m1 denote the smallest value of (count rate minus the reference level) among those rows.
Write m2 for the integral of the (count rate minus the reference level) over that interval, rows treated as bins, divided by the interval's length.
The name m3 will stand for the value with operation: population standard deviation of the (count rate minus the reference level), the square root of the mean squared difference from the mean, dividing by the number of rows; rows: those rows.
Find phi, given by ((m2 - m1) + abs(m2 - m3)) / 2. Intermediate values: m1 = -0.15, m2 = 0.00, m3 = 0.154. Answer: 0.15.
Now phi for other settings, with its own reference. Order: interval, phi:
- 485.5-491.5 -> 0.16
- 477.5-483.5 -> 0.20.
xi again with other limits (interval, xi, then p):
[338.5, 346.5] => 0.051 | 5.057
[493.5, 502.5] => 0.040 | 3.986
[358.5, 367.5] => 0.052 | 5.154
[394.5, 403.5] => 0.046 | 4.622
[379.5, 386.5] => 0.047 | 4.662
